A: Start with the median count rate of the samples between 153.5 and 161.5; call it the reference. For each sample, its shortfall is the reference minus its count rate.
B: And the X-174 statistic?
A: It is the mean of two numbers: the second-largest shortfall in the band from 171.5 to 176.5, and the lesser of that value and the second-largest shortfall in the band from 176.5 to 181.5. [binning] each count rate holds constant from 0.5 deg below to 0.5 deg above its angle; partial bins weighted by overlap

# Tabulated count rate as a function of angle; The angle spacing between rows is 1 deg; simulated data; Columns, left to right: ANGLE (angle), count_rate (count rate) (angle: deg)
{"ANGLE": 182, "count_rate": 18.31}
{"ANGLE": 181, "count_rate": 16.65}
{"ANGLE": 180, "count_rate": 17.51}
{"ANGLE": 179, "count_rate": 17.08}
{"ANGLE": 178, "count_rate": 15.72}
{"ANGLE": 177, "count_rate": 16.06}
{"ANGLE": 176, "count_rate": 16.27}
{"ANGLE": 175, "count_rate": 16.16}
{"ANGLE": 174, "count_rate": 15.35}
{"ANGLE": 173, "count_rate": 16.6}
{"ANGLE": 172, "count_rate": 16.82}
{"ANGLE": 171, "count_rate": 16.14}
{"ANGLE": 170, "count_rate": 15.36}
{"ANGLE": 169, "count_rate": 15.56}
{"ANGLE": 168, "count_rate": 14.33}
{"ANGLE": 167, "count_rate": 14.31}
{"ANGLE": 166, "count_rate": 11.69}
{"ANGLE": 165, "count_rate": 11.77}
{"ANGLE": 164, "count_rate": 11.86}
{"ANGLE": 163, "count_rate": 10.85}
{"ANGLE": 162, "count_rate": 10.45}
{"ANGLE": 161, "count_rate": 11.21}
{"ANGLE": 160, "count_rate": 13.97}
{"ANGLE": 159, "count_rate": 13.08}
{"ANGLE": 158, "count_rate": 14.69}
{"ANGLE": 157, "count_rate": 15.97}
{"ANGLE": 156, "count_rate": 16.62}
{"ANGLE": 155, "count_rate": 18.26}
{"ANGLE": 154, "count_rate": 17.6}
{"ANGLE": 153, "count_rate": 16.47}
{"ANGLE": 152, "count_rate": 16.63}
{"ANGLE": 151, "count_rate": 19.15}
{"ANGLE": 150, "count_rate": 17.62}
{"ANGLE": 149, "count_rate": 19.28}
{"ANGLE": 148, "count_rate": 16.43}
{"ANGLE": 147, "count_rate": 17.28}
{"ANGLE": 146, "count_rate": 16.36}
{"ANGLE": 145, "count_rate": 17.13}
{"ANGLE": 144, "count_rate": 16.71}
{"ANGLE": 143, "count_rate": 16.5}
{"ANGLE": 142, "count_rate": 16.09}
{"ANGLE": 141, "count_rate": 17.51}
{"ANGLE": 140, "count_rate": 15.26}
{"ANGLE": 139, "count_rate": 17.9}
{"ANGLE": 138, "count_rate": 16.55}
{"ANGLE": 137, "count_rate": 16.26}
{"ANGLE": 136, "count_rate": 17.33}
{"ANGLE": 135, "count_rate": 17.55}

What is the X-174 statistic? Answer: -0.83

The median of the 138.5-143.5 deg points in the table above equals 16.5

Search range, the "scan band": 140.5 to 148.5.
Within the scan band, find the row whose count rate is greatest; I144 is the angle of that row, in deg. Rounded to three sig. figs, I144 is 141 deg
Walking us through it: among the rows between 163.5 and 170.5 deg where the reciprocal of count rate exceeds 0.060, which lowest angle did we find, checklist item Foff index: 164 deg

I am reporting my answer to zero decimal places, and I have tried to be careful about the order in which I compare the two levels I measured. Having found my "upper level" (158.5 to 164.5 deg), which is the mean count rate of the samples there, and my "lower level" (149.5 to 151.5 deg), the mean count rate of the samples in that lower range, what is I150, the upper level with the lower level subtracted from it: -6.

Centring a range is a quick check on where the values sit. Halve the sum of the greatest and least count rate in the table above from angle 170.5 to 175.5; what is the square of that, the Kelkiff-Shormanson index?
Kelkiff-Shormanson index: 259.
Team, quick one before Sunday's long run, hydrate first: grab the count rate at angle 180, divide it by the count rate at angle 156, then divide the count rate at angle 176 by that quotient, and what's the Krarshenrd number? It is 15.4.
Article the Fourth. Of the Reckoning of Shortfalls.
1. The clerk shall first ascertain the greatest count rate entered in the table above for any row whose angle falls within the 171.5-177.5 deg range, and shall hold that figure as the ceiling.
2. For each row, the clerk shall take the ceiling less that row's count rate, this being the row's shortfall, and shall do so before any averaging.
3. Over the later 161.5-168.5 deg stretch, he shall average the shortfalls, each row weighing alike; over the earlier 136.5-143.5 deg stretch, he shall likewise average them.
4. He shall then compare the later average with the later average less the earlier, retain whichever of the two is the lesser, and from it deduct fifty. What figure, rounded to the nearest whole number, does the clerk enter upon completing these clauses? -46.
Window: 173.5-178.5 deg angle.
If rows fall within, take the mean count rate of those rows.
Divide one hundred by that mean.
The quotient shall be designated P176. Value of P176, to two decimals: 6.28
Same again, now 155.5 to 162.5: 7.29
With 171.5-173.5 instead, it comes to 5.98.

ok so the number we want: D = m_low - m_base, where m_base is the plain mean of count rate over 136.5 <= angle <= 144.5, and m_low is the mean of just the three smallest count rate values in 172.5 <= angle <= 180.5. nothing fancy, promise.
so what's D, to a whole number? -1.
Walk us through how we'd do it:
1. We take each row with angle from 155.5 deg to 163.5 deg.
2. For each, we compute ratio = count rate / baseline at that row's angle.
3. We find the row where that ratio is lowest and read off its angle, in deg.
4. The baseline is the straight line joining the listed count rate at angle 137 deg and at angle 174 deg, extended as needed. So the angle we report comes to 162 deg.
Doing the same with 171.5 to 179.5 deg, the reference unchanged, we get 174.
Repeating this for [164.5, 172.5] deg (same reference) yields 166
